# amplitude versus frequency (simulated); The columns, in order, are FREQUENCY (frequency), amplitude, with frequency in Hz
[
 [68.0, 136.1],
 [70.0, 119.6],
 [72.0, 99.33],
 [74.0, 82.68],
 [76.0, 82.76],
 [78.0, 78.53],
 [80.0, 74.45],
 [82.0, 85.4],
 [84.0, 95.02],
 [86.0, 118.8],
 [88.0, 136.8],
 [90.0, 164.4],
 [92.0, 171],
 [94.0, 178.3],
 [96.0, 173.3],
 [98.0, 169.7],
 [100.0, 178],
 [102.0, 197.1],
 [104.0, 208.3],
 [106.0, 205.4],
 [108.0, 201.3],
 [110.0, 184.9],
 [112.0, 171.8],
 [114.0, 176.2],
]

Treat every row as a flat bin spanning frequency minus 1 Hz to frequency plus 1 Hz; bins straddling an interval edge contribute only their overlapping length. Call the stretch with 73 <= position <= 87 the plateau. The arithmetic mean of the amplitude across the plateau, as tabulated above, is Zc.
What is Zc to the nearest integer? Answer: 88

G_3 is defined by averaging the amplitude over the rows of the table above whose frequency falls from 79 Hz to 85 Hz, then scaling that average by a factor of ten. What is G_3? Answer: 850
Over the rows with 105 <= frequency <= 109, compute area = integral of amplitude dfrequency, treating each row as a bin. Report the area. 813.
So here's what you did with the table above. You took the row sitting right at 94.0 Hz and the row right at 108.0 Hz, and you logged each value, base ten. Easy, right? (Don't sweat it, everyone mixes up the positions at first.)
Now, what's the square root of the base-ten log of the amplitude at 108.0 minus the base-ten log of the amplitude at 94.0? 0.23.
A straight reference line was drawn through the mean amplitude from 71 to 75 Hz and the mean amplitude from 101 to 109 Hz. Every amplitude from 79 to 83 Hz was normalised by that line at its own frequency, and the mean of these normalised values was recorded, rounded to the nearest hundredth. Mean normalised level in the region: 0.67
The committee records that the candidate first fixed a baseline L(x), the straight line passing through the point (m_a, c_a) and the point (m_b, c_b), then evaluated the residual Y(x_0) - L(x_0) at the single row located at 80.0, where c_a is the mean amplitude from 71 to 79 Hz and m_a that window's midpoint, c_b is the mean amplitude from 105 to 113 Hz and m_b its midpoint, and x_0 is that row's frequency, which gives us -27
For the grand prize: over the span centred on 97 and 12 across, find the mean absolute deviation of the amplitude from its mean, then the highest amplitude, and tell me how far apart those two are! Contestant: 191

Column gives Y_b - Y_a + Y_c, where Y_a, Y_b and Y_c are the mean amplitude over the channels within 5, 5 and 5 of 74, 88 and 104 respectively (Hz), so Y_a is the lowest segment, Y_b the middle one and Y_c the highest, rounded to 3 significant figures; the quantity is 243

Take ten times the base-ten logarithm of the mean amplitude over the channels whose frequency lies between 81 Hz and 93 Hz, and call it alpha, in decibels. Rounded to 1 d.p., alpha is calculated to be 21.1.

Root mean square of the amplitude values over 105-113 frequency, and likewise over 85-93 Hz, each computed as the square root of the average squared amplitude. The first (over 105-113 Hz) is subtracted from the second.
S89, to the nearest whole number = -42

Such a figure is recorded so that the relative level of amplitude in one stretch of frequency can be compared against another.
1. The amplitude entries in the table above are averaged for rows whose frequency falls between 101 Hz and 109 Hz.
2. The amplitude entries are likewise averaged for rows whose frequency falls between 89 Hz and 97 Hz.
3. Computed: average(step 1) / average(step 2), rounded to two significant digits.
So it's 1.2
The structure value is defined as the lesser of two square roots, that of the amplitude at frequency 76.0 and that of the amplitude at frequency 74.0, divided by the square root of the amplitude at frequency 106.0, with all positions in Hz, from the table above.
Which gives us 0.63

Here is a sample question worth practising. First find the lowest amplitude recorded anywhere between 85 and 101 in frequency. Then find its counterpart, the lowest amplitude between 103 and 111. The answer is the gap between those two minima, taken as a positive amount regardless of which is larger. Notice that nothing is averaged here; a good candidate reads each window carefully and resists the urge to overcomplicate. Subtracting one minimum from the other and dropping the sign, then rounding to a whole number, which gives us 66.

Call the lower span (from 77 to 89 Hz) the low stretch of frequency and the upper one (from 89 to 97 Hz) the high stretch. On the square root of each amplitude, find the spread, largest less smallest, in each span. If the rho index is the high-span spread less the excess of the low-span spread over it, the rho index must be -2.0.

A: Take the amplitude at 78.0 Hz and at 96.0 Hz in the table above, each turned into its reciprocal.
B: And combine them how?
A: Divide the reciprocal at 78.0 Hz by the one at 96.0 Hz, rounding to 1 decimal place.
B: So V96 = 2.2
